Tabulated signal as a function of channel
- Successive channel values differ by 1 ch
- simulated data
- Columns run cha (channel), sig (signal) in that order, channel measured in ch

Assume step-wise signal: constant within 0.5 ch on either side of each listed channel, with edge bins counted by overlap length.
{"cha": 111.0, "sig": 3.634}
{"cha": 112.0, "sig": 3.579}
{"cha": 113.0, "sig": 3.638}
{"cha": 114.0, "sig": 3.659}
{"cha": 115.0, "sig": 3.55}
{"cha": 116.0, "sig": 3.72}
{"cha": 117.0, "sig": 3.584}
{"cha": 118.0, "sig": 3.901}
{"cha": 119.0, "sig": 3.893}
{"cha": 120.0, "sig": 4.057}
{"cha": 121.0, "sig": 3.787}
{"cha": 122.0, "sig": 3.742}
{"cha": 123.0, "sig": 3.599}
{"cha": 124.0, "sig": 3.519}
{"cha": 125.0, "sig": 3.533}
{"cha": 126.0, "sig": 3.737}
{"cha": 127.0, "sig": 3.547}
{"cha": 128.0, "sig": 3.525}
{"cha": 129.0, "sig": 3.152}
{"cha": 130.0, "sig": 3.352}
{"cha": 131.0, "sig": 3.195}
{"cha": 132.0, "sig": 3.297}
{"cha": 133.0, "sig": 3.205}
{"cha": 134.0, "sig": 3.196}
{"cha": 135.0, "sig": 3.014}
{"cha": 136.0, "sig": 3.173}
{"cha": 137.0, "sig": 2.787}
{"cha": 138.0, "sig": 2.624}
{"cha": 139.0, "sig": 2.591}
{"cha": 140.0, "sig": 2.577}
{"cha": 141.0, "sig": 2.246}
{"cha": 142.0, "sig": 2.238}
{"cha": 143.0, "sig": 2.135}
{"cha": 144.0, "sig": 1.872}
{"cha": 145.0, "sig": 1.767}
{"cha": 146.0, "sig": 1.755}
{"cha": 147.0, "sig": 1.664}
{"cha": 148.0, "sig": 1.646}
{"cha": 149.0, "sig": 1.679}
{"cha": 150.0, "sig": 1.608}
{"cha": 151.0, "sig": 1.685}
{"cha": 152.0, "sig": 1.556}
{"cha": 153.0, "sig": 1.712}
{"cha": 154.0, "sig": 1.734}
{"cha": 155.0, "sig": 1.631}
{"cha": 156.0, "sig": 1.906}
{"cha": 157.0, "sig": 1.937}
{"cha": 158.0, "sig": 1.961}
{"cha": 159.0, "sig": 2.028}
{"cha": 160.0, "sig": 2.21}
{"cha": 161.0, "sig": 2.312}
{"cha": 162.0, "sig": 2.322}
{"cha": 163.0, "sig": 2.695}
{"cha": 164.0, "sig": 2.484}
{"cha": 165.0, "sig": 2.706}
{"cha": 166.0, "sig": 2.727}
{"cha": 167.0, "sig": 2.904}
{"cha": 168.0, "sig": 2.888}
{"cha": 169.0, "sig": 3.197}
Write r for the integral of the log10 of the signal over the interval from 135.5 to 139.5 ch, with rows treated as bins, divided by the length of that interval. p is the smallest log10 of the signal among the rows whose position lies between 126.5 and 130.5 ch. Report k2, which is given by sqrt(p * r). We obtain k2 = 0.47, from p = 0.50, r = 0.445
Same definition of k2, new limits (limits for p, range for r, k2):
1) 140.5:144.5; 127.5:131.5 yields 0.38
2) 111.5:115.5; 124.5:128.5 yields 0.55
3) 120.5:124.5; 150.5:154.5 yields 0.35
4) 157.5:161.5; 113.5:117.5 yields 0.40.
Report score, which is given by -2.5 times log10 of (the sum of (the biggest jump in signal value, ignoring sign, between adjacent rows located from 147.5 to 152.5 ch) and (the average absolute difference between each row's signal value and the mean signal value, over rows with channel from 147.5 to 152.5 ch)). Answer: 1.9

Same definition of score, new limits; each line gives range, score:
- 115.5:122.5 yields 0.9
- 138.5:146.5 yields 0.6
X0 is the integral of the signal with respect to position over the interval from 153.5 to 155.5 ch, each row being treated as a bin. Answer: 3.4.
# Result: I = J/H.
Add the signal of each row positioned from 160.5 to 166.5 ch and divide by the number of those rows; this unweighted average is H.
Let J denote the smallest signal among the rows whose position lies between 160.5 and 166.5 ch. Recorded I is 0.91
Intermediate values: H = 2.5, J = 2.312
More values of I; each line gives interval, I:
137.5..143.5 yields 0.89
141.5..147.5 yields 0.87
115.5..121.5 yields 0.94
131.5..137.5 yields 0.90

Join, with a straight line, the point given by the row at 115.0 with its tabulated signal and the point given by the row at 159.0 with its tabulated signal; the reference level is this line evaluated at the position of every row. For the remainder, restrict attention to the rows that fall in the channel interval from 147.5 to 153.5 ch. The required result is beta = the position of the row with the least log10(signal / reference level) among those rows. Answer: 148.0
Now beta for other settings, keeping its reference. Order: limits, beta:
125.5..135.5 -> 129.0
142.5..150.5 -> 147.0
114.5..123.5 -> 115.0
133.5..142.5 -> 141.0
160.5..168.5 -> 161.0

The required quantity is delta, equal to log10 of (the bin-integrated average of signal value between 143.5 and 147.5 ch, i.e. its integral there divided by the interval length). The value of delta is 0.25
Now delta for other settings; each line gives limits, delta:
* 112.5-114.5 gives 0.56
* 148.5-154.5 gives 0.22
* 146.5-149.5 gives 0.22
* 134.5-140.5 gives 0.45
